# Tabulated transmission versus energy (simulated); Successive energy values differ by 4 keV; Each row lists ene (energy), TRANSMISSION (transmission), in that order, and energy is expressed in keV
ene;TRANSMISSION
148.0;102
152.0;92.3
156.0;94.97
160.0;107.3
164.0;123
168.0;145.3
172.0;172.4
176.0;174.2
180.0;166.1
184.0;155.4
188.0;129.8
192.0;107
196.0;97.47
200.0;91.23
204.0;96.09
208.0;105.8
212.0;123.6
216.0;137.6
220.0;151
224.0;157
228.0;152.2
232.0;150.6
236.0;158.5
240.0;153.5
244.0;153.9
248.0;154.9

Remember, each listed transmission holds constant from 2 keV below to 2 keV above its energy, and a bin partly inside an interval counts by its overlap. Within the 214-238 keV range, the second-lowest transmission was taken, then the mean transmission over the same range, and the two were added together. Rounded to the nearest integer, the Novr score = 302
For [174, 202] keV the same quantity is 229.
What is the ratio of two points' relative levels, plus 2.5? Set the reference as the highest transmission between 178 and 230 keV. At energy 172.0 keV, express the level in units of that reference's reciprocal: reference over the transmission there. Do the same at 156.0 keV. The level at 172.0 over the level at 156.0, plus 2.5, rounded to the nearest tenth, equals 3.1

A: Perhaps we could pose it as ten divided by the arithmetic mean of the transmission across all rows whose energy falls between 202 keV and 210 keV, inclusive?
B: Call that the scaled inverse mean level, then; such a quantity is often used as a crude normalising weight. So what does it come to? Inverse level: 0.099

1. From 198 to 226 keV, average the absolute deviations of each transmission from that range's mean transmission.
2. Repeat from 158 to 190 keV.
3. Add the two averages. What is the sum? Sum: 42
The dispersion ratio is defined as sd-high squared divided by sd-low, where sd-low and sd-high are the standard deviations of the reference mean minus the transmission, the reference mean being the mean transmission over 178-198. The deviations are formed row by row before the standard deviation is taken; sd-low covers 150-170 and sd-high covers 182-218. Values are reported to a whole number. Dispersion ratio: 22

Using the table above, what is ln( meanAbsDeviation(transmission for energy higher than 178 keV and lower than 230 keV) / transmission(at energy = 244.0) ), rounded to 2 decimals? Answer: -1.90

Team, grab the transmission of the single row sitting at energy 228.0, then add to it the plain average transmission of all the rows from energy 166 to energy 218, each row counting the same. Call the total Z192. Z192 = 283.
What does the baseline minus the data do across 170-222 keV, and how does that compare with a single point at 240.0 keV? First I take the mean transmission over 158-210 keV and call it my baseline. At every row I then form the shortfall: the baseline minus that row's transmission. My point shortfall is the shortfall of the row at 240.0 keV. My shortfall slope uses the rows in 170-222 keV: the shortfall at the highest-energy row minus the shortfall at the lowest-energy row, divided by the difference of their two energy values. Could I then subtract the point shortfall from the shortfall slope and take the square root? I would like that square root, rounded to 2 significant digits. 5.0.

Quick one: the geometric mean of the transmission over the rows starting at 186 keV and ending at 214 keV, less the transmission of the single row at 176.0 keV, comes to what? -68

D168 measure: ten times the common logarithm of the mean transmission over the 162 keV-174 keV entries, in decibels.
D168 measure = 21.7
